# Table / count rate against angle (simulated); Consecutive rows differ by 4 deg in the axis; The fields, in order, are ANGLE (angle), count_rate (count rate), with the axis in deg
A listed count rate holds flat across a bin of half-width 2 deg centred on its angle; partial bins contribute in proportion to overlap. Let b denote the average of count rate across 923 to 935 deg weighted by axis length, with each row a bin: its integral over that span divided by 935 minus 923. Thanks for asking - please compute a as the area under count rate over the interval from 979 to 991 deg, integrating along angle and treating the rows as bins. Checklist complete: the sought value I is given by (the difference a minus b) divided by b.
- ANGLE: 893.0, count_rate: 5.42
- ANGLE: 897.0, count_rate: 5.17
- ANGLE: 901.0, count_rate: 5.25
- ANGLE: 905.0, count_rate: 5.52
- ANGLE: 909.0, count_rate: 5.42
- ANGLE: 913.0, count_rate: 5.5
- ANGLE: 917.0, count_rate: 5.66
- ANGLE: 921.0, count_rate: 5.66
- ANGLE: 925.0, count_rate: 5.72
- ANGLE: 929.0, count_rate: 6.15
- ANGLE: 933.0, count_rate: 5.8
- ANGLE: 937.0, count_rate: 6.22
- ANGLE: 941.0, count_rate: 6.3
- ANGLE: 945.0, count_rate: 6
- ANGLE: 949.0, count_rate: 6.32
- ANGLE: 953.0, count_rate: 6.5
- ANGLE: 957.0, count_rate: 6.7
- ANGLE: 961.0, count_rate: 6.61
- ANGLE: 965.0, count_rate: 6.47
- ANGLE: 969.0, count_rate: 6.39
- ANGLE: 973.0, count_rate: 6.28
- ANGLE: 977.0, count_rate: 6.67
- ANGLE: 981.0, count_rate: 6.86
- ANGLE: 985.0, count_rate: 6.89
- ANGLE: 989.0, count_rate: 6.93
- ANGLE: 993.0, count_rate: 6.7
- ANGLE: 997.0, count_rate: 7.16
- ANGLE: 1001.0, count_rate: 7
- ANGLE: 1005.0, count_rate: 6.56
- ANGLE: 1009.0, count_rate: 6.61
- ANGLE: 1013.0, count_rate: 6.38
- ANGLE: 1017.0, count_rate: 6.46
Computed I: 13.0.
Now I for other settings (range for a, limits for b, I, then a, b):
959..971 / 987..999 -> 10.2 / 77.9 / 6.9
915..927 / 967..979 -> 9.6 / 68.2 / 6.4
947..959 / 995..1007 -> 10.3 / 78.1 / 6.9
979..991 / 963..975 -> 12.0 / 82.7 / 6.4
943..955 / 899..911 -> 12.9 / 75.3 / 5.4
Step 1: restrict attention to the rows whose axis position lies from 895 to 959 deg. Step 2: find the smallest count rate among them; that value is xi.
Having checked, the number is 5.17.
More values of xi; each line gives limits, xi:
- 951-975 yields 6.28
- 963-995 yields 6.28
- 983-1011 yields 6.56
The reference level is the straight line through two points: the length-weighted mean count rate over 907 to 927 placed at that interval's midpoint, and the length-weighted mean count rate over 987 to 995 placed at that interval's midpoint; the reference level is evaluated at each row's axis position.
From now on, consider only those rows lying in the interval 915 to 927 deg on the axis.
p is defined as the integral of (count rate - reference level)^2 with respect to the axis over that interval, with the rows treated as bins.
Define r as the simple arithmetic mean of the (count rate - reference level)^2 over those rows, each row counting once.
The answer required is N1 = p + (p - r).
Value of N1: 0.0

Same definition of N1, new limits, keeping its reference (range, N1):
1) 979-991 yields 0.7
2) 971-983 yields 0.8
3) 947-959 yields 2.6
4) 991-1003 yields 0.6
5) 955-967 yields 2.2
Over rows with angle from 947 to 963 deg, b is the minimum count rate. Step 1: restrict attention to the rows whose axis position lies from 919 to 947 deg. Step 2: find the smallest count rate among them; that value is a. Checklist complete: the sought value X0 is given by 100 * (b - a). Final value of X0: 66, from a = 5.66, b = 6.32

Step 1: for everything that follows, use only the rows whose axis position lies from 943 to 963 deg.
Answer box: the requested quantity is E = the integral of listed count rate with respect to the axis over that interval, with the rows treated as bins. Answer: 129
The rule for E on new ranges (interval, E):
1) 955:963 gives 53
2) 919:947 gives 167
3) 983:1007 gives 165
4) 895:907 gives 64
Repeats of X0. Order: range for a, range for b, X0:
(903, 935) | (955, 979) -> 86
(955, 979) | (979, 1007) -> 28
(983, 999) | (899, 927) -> -145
